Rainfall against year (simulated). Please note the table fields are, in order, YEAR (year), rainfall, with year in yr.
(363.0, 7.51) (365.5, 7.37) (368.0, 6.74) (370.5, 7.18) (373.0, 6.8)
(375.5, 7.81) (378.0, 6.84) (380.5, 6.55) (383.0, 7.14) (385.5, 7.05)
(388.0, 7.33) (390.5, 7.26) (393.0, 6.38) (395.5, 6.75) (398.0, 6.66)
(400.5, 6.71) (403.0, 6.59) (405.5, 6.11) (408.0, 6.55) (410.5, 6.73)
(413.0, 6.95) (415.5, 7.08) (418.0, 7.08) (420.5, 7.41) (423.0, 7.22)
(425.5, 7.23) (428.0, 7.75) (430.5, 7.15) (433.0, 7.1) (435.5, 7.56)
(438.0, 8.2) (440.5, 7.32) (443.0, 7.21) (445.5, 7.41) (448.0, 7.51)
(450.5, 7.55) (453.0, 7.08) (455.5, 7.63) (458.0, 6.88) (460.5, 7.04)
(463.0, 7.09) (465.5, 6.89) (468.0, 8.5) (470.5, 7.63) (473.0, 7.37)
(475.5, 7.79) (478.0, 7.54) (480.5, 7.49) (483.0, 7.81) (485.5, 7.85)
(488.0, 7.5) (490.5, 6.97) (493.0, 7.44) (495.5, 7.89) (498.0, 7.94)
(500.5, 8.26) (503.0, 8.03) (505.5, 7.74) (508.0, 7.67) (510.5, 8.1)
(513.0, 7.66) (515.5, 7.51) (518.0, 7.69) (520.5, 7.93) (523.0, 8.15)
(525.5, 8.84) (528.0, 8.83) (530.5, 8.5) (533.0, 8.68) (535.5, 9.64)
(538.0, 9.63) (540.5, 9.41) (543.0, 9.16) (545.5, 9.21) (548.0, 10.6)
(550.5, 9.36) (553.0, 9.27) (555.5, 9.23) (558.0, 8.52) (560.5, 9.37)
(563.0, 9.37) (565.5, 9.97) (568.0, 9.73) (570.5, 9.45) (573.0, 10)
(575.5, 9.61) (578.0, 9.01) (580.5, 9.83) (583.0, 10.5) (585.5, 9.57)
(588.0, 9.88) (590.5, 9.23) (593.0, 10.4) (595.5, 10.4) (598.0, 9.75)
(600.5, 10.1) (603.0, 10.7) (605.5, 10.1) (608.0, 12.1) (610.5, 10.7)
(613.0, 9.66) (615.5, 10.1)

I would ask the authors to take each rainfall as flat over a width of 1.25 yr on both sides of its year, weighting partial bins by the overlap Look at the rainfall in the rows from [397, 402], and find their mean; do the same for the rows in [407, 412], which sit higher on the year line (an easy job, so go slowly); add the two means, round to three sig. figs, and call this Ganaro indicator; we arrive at 13.3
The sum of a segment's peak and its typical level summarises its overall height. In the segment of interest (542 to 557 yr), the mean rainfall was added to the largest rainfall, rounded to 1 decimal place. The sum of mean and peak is 20.1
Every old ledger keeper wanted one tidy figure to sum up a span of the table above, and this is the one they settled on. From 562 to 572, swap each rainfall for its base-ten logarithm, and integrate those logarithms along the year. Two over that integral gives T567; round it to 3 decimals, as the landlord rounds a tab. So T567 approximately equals 0.203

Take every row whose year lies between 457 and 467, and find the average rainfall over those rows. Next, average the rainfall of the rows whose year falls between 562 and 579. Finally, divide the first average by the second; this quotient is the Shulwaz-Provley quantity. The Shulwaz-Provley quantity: 0.73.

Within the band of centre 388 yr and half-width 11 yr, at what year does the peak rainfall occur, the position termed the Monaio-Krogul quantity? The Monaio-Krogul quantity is 388.0 yr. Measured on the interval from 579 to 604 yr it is 603.0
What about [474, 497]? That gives 495.5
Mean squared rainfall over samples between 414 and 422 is 52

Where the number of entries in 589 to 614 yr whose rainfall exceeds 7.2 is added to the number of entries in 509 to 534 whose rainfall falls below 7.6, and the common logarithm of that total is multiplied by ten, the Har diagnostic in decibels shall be 10.4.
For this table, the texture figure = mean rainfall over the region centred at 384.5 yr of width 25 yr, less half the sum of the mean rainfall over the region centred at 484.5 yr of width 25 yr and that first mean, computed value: -0.29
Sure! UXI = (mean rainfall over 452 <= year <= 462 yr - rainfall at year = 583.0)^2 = 11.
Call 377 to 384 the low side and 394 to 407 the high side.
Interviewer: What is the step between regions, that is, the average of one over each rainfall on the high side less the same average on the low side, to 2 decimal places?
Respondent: 0.01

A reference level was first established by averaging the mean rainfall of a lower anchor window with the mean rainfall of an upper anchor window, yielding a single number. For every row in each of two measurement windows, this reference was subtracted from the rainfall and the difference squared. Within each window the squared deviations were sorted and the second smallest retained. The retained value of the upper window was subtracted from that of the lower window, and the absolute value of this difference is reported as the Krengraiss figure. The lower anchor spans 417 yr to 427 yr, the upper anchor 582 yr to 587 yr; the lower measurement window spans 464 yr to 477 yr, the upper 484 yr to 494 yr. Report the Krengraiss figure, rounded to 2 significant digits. 0.57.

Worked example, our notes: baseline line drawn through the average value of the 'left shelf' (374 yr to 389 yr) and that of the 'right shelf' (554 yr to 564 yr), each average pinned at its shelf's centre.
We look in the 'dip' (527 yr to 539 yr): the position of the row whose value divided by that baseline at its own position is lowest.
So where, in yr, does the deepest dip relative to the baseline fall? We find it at 530.5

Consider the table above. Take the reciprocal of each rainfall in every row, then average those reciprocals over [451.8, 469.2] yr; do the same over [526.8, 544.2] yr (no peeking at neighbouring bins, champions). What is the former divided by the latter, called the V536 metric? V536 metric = 1.25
